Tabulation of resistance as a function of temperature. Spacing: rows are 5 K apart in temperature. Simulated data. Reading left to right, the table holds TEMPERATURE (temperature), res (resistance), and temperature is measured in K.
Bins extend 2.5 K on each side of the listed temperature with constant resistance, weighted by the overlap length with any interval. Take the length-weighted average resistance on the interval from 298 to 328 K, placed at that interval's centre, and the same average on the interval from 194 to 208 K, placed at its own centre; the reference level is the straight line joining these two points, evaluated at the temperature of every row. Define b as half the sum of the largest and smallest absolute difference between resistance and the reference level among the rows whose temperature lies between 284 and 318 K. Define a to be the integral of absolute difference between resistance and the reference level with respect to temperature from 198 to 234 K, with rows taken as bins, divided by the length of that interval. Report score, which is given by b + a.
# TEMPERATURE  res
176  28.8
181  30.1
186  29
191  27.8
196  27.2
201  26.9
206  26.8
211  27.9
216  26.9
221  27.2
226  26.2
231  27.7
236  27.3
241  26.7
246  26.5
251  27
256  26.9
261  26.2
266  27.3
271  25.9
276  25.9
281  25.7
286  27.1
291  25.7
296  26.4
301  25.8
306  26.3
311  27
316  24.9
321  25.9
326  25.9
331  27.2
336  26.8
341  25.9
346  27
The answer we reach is 1.12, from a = 0.46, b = 0.66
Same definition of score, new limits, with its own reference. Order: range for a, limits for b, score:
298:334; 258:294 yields 1.15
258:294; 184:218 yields 1.54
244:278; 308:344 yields 1.12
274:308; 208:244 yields 1.00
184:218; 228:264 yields 1.11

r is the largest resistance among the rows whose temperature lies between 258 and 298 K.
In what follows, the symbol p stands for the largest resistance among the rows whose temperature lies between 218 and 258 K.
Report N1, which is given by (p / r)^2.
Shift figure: 1.030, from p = 27.7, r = 27.3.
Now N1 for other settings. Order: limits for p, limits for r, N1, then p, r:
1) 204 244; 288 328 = 1.068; 27.9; 27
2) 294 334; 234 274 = 0.993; 27.2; 27.3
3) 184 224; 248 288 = 1.128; 29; 27.3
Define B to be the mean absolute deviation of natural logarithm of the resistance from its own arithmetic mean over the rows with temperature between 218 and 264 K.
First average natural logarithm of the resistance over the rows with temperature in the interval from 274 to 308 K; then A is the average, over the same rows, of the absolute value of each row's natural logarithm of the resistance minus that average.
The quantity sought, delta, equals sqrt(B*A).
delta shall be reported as 0.015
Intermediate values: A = 0.0154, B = 0.015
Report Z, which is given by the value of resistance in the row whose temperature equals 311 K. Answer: 27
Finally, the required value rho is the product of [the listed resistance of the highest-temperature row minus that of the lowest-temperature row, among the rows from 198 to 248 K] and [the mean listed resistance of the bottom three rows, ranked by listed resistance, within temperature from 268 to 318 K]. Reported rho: -10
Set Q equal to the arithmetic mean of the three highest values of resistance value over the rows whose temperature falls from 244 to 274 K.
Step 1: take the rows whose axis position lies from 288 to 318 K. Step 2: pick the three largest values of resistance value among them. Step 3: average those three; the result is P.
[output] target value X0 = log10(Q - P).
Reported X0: -0.30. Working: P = 26.6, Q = 27.1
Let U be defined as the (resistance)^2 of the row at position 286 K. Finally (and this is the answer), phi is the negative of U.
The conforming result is -734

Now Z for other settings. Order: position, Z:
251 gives 27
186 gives 29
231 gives 27.7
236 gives 27.3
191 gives 27.8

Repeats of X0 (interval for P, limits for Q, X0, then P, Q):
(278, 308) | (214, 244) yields -0.10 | 26.6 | 27.4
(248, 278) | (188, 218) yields -0.25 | 27.1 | 27.6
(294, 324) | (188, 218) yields 0.03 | 26.6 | 27.6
